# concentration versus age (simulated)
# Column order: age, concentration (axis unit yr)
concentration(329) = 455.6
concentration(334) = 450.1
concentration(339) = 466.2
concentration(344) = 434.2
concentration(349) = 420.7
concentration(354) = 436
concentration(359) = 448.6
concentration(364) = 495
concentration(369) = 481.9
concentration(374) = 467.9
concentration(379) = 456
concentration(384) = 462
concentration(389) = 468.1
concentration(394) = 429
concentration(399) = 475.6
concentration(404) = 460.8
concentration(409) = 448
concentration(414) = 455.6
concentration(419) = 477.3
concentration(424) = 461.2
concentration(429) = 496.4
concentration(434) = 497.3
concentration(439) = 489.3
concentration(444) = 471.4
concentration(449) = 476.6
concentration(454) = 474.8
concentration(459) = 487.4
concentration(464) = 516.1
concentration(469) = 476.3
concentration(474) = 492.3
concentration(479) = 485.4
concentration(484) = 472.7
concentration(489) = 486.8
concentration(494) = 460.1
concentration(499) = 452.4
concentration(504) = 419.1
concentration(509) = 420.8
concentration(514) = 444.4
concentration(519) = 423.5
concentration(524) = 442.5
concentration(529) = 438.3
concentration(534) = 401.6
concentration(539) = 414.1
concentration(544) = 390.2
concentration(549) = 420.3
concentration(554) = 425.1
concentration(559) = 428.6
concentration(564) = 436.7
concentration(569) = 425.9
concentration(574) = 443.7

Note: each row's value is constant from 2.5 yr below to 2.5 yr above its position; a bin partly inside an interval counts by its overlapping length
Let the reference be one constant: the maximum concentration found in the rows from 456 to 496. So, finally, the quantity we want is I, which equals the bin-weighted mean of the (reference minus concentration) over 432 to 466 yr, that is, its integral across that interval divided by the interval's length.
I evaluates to 29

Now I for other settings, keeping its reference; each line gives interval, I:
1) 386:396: 66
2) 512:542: 90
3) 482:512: 65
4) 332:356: 75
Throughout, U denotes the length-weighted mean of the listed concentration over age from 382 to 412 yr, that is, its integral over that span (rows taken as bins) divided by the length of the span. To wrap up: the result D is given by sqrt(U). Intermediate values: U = 457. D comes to 21.4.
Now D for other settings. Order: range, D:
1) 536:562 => 20.4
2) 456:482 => 22.2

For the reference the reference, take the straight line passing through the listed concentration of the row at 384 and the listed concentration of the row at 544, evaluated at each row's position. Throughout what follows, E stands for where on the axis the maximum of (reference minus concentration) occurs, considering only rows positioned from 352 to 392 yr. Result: 354 yr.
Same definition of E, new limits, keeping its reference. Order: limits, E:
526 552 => 544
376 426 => 394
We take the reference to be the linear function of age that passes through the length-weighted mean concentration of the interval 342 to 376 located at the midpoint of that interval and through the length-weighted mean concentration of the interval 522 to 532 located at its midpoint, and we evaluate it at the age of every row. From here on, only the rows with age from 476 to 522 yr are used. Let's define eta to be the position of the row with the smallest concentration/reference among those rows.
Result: 504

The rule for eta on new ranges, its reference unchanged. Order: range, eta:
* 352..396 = 394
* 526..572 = 544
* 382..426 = 394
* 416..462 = 424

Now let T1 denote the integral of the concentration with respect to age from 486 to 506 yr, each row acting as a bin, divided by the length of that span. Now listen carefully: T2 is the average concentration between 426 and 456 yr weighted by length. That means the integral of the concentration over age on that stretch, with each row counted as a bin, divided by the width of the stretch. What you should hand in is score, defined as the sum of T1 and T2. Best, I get 940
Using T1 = 456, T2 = 484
